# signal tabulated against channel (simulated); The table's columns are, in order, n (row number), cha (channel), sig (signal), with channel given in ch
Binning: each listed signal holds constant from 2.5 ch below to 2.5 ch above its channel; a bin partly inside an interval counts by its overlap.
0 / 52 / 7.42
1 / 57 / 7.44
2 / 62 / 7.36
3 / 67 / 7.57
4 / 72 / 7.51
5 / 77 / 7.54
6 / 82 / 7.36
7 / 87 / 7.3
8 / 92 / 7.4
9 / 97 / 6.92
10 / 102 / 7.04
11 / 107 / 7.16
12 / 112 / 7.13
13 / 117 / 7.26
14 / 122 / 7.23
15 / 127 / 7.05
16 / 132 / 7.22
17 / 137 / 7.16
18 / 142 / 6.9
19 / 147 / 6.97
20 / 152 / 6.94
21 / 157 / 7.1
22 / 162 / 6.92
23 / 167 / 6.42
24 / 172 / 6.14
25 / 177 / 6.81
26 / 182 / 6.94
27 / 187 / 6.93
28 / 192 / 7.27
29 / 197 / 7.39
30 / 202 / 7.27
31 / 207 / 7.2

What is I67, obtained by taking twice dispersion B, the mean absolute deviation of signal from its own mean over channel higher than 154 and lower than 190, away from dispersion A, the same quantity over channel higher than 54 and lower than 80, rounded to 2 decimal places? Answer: -0.47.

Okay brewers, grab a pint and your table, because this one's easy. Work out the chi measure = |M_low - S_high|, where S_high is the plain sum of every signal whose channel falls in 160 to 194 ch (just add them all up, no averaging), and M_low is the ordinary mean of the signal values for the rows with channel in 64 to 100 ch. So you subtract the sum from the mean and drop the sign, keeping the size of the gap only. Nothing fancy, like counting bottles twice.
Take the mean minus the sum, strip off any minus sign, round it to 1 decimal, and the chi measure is 40.1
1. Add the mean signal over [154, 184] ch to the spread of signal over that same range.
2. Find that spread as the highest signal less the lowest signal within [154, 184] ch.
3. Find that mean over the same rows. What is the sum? 7.68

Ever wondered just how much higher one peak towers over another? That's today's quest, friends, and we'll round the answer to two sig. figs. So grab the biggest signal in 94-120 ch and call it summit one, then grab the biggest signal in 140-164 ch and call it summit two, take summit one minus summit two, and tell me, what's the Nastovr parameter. 0.16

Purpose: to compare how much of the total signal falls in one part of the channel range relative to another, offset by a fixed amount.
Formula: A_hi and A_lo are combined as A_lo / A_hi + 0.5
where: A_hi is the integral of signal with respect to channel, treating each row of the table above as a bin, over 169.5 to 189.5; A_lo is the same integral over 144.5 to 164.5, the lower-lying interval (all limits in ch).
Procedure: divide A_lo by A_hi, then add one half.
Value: 1.541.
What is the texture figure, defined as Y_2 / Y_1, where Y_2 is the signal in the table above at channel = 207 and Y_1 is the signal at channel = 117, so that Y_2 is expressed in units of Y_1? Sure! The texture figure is 0.99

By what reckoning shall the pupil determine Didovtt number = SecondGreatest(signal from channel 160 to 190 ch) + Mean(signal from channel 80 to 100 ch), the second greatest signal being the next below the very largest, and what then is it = 14.2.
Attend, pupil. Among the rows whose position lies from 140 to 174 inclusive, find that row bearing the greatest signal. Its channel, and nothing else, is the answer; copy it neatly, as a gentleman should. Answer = 157 ch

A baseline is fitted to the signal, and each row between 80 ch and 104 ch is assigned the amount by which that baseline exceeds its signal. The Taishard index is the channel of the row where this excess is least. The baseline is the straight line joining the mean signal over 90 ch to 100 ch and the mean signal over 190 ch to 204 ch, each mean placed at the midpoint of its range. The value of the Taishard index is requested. 92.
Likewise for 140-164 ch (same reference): 157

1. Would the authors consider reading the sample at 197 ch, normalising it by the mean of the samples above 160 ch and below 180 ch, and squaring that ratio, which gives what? 1.264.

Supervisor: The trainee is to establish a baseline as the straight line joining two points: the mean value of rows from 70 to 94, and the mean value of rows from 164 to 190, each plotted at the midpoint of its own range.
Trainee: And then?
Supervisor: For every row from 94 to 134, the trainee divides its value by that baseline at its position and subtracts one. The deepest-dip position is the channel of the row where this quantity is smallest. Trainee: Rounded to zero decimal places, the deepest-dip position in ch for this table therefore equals 97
